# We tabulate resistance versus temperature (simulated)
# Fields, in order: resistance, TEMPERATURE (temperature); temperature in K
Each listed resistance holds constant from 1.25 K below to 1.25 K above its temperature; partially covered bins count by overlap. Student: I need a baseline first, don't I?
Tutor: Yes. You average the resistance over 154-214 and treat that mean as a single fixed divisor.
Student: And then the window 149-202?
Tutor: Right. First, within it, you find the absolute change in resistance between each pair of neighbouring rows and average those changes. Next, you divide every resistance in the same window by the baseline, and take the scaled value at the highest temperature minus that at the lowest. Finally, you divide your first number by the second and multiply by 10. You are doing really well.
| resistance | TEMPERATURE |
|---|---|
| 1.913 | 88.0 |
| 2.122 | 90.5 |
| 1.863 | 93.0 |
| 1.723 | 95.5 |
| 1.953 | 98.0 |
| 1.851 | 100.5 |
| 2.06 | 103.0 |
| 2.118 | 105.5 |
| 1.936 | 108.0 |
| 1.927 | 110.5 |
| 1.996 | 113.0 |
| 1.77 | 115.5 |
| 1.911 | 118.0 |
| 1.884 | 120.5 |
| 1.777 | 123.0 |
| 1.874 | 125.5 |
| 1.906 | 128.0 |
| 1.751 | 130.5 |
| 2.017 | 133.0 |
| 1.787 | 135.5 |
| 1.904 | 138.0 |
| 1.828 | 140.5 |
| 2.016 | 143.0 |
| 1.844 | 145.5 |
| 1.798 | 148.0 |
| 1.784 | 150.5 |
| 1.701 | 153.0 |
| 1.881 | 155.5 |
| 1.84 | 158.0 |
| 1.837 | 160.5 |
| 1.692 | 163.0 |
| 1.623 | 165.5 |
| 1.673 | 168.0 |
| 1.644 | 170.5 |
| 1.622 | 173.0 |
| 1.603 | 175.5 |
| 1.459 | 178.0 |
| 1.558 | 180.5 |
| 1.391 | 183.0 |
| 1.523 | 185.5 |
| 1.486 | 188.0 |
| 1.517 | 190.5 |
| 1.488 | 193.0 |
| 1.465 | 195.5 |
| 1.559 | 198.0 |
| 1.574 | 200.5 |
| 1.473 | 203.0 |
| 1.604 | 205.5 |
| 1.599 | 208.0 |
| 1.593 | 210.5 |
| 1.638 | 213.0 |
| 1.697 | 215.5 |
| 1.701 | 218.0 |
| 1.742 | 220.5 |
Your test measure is -5.4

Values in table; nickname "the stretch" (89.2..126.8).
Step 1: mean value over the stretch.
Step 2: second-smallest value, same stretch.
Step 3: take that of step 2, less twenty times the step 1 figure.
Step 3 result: -36.6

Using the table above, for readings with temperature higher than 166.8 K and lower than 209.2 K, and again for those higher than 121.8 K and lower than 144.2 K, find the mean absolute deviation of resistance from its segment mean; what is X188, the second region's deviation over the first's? 1.2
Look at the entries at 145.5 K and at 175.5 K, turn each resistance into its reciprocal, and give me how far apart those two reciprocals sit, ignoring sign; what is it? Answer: 0.08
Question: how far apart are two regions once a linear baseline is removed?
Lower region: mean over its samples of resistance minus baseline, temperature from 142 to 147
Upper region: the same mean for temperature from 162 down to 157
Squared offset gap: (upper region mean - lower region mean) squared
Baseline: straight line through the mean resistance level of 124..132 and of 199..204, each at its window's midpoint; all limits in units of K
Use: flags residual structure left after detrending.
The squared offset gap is 0.001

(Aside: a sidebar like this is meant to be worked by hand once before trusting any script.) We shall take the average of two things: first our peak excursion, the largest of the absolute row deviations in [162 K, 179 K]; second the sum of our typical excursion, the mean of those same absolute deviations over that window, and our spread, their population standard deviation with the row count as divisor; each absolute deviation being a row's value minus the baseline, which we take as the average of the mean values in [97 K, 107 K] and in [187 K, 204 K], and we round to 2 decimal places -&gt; 0.25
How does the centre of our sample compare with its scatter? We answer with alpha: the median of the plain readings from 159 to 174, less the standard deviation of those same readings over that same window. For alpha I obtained 1.58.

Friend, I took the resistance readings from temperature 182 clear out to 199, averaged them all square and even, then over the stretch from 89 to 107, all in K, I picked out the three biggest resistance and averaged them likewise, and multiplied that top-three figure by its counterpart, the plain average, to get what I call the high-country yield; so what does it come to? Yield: 3.13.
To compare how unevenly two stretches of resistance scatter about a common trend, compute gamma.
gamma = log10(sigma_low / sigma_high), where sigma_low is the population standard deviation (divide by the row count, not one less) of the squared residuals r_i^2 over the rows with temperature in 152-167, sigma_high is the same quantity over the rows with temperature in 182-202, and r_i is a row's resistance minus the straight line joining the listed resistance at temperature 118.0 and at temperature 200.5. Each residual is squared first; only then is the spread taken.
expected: -0.64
